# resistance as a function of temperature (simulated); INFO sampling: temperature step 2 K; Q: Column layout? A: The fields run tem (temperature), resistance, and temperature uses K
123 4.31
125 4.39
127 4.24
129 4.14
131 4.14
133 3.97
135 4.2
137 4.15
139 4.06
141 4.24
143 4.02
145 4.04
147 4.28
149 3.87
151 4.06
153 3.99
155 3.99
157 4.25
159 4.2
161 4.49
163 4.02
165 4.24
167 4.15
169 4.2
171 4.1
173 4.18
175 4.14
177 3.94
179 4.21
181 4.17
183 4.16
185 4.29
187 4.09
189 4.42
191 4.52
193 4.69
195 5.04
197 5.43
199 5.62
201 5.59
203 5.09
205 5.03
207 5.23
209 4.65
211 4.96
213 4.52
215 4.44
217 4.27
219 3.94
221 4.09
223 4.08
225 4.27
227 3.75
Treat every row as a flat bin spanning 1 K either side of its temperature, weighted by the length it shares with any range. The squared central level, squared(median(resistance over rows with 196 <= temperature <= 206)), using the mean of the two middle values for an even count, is 29.5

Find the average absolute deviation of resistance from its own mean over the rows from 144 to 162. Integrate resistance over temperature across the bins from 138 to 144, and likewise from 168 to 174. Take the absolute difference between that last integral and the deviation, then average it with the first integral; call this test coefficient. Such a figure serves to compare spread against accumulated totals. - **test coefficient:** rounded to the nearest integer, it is 25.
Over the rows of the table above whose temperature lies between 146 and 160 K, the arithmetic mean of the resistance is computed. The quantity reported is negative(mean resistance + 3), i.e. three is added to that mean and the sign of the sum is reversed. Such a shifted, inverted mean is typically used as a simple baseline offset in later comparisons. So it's -7.09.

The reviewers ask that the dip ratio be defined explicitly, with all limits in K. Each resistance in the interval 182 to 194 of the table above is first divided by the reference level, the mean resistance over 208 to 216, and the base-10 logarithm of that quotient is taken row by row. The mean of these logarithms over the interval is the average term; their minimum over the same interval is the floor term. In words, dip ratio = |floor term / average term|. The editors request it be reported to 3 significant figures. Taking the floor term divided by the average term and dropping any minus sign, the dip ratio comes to 1.99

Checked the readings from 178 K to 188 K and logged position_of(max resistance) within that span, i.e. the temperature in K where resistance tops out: 185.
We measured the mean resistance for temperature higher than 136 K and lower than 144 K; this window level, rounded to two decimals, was 4.12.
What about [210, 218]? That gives 4.55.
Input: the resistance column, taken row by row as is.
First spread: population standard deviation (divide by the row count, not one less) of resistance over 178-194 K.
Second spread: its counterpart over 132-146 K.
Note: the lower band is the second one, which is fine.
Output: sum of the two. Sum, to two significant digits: 0.29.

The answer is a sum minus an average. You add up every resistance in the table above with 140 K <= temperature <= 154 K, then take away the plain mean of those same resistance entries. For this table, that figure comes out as 24.4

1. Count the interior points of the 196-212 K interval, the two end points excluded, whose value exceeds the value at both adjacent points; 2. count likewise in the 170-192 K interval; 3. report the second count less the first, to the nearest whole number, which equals 1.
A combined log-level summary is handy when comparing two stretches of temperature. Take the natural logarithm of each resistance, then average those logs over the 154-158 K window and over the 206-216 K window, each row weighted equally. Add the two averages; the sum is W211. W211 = 2.97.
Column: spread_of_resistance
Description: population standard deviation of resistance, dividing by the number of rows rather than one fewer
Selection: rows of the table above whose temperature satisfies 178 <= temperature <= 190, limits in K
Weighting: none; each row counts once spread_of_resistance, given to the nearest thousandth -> 0.106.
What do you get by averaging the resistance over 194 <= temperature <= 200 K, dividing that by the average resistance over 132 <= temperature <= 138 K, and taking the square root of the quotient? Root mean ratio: 1.14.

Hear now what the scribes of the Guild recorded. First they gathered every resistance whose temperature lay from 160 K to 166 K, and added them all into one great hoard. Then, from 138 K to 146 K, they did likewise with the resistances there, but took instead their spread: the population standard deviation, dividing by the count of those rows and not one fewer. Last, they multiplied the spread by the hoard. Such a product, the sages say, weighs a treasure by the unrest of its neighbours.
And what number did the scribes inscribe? 1.1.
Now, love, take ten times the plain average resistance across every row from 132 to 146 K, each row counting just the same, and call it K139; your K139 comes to 40.97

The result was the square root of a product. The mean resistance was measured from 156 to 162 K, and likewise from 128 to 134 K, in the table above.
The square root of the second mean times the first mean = 4.20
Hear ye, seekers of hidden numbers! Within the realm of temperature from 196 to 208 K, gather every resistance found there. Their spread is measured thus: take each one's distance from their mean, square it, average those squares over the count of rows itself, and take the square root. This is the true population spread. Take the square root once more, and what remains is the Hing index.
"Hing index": 0.48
